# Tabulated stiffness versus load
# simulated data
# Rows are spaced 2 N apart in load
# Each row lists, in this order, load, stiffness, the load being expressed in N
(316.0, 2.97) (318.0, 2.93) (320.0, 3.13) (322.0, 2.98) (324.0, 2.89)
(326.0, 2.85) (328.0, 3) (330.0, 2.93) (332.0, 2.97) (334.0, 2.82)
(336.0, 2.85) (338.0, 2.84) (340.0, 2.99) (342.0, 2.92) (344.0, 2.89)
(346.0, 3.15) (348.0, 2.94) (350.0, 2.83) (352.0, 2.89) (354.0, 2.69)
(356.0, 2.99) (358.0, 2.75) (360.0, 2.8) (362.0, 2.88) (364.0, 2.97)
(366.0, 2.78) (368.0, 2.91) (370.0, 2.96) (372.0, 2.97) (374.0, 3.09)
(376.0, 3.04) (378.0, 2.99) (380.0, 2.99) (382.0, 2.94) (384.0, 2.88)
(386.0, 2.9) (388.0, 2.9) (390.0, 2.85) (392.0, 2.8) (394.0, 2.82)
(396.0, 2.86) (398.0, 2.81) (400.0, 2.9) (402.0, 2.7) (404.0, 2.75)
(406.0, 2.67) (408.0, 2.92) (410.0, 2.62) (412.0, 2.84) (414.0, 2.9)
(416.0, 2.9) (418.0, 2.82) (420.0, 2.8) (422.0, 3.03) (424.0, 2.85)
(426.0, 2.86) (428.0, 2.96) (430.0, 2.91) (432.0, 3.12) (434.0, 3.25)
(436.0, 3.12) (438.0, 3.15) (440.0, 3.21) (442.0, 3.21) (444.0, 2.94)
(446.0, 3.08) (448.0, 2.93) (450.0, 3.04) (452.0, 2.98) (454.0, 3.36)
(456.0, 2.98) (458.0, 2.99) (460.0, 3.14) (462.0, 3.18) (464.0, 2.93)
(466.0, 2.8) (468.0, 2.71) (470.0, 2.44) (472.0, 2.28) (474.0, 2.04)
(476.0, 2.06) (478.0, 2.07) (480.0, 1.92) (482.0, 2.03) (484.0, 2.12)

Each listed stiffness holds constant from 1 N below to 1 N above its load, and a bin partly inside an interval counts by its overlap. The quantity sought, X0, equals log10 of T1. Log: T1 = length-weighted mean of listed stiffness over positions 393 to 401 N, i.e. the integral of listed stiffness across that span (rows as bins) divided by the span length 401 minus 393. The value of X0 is 0.4545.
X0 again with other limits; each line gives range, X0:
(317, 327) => 0.4707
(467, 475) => 0.3743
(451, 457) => 0.4923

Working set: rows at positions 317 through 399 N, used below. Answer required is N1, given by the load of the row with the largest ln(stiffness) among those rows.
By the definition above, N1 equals 346.0 N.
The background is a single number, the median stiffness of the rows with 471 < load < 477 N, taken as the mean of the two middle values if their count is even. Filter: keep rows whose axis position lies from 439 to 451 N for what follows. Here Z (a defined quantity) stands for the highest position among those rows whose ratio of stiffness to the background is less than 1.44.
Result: 448.0 N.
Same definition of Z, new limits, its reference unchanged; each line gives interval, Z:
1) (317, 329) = 326.0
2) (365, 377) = 370.0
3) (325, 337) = 336.0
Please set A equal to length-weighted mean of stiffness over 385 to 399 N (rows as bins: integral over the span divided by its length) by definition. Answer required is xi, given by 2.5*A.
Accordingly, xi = 7.12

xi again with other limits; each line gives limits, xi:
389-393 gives 7.06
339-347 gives 7.47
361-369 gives 7.21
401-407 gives 6.77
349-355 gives 7.01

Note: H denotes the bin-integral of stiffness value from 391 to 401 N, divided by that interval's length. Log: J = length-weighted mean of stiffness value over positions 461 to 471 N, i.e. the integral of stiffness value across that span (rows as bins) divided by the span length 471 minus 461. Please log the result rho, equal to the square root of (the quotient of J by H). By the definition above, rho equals 1.00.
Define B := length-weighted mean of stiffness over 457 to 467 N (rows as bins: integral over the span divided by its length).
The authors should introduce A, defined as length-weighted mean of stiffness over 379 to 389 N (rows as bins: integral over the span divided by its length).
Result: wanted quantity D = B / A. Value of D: 1.03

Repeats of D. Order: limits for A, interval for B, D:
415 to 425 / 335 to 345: 1.01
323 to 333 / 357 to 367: 0.97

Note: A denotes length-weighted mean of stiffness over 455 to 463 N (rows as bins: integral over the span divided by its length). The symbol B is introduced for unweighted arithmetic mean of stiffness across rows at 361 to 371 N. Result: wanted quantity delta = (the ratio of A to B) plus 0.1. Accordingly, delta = 1.16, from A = 3.07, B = 2.90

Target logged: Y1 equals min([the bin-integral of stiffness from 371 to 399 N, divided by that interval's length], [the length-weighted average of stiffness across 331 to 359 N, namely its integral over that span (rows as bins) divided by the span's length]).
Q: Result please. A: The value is 2.894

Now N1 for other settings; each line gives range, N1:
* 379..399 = 380.0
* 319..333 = 320.0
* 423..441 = 434.0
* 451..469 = 454.0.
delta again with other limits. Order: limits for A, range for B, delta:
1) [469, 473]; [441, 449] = 0.88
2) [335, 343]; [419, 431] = 1.10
